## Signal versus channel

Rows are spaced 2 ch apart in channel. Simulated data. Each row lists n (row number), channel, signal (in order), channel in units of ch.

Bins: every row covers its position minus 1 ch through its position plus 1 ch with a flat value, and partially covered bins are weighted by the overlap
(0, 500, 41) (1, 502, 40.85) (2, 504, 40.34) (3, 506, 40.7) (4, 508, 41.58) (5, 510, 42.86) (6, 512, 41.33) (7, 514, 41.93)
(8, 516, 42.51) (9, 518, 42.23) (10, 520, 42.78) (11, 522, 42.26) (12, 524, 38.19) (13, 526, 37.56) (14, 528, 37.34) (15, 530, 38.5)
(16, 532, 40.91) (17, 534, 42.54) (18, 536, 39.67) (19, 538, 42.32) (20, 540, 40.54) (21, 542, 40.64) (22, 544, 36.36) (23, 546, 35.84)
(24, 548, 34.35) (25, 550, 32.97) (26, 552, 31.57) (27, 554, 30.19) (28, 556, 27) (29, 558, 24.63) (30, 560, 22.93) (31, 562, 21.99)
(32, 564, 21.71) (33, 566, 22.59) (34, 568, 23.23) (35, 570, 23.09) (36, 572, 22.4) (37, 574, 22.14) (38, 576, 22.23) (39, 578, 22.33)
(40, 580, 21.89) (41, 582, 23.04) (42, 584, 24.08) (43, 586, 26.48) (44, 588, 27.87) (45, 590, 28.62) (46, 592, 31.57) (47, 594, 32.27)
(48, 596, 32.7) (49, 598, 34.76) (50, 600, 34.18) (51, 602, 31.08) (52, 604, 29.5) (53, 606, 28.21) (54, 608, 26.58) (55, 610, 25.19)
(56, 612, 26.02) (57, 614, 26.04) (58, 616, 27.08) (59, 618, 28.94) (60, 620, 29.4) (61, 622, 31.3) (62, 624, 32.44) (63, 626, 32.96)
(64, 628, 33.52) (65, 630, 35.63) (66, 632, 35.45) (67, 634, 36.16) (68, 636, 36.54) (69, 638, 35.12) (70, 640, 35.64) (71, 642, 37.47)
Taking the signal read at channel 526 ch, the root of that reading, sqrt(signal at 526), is 6.1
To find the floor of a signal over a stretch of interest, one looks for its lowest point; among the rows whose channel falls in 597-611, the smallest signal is 25.19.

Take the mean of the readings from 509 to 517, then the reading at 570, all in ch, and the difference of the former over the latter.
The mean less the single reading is 19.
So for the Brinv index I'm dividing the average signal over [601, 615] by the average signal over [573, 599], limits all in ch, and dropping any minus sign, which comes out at 1.0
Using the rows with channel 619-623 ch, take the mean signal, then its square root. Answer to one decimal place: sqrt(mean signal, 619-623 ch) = 5.5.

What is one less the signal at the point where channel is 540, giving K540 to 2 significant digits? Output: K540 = -40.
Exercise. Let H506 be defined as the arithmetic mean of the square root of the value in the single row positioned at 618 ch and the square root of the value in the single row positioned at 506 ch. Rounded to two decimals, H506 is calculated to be 5.88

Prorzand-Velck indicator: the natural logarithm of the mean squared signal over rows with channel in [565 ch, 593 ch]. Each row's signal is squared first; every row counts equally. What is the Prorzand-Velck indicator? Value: 6.4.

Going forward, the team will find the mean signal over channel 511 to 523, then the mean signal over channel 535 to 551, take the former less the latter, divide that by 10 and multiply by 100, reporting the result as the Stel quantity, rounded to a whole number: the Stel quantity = 43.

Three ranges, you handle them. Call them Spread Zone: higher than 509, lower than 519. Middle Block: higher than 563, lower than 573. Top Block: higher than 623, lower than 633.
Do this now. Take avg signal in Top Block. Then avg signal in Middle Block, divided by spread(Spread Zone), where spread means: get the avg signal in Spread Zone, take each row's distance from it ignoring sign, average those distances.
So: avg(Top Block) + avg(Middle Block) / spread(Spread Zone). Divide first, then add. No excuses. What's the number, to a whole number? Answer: 86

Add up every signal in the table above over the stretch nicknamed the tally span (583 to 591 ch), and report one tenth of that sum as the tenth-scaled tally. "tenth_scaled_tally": 11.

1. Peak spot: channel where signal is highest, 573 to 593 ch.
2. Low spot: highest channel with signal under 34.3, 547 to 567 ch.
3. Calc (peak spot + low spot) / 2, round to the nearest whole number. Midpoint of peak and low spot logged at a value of 579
